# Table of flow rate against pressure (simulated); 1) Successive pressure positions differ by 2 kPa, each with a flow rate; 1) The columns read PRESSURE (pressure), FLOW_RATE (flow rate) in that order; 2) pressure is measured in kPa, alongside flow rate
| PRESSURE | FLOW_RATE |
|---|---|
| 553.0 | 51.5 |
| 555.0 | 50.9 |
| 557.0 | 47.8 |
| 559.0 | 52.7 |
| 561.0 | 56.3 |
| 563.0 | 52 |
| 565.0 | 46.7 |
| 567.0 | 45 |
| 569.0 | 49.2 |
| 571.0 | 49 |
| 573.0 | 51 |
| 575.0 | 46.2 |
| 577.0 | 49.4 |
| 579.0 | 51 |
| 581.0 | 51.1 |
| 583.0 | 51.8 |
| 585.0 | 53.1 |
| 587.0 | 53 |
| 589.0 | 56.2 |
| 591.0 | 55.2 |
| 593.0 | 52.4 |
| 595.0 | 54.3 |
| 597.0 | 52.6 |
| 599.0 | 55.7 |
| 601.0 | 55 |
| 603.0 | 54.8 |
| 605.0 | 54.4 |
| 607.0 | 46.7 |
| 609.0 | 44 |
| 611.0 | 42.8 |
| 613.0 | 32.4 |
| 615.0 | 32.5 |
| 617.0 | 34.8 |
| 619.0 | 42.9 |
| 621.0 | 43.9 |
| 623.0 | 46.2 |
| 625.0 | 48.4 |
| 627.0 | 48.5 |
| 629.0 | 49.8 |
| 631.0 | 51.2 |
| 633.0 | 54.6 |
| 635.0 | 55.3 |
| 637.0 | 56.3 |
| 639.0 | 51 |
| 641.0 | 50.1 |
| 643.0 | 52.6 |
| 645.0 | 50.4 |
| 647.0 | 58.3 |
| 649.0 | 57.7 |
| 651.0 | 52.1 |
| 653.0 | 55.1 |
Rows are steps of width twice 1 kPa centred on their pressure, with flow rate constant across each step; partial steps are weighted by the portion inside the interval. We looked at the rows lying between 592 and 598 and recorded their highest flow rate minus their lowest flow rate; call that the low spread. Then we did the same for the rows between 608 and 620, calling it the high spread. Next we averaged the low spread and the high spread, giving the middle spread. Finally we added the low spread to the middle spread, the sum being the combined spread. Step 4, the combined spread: 9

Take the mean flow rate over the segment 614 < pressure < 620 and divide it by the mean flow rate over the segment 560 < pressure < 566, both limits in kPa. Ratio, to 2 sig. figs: 0.71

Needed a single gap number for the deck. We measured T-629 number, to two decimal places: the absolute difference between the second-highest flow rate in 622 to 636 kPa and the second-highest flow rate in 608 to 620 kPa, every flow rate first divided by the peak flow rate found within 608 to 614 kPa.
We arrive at 0.27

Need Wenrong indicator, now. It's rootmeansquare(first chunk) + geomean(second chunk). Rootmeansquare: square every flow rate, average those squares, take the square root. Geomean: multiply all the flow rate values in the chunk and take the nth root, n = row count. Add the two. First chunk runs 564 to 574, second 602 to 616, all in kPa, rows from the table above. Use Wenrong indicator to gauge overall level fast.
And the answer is 91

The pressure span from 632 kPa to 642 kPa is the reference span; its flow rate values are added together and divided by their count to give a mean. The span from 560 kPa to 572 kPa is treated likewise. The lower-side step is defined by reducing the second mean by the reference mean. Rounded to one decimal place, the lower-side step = -3.8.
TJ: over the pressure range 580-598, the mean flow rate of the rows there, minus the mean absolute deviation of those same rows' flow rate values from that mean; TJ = 52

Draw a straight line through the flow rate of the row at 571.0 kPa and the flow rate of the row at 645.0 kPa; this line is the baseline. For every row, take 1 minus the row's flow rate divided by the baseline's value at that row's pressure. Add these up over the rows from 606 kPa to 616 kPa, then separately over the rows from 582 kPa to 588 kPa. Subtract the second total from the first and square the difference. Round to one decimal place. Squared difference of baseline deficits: 1.5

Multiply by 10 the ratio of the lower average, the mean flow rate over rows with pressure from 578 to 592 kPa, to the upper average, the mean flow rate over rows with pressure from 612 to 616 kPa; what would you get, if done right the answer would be 16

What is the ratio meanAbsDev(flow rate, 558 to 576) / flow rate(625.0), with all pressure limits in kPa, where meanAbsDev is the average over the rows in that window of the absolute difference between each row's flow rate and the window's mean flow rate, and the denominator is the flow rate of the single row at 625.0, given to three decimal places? 0.059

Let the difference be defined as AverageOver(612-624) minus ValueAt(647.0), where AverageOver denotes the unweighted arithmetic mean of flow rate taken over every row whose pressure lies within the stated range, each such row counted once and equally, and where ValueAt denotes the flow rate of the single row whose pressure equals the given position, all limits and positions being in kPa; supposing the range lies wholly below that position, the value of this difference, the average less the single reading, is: -20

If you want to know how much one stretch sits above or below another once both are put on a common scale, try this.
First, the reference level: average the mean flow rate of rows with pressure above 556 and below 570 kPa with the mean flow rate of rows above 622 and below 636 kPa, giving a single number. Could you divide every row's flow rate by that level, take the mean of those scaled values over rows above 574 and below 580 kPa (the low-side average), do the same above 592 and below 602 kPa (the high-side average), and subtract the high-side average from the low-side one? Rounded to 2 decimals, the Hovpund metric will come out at -0.10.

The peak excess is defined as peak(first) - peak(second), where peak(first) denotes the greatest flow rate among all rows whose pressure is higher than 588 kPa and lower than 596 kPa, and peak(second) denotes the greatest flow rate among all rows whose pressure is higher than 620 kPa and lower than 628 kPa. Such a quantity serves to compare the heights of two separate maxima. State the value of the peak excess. 8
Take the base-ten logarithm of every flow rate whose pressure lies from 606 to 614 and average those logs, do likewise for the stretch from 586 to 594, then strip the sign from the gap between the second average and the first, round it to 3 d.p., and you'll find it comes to 0.120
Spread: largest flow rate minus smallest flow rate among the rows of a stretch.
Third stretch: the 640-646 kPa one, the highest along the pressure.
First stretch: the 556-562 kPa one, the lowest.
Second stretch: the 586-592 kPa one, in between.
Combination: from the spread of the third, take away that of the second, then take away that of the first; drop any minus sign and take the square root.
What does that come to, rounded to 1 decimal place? 3.0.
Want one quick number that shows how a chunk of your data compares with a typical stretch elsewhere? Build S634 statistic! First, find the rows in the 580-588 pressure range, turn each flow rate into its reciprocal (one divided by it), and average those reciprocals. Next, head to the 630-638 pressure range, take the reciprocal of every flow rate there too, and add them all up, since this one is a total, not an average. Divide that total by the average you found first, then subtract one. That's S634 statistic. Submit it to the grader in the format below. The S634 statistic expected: 2.8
